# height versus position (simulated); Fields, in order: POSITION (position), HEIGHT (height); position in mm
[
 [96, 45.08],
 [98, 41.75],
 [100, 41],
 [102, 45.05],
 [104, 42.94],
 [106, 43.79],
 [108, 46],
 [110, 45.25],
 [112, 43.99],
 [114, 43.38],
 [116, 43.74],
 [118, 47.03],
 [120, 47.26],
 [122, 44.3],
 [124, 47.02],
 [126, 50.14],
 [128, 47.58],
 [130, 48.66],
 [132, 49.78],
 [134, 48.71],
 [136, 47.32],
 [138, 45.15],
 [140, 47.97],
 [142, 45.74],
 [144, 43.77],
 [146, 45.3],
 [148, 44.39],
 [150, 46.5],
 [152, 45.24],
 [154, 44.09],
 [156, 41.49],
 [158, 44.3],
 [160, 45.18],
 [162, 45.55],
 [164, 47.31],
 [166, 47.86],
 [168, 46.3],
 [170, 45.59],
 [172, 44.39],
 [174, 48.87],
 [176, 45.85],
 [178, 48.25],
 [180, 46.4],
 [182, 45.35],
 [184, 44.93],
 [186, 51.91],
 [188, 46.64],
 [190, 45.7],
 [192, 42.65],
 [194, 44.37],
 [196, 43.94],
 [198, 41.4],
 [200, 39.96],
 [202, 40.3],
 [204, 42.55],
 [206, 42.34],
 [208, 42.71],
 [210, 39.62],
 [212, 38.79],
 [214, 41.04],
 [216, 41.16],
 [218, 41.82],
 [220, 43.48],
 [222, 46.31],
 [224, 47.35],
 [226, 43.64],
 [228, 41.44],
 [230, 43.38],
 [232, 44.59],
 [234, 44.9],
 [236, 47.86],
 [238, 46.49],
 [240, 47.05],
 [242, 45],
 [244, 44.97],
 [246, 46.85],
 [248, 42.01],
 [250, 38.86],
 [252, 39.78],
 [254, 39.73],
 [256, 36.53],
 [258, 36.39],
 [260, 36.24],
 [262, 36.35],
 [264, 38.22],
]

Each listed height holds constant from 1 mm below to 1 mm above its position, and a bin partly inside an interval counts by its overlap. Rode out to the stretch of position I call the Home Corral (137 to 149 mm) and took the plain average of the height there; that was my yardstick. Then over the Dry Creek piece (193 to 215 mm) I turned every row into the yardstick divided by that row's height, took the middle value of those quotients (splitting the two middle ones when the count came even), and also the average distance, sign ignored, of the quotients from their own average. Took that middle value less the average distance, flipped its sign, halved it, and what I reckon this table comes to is -0.529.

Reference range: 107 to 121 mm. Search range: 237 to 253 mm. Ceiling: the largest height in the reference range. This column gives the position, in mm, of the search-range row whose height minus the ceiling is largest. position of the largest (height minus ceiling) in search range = 240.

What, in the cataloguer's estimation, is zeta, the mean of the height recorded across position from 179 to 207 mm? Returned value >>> 44.2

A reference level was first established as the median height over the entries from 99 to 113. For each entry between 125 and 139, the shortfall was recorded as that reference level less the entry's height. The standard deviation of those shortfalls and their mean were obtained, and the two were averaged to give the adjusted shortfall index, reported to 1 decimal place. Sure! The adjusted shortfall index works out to -1.3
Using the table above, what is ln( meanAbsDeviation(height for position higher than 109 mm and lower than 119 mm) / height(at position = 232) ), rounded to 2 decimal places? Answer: -3.64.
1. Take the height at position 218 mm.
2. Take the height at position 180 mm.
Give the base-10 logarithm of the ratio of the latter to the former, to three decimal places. 0.045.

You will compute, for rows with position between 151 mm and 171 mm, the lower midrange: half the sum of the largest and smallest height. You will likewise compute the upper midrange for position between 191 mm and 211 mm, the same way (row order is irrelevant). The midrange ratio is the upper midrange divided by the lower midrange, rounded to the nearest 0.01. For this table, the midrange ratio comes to 0.94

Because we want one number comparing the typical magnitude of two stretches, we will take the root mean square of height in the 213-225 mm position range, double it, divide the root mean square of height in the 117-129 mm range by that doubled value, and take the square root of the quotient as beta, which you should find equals 0.736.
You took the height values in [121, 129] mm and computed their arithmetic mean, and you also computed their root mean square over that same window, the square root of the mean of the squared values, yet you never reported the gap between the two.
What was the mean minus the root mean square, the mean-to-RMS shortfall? -0.046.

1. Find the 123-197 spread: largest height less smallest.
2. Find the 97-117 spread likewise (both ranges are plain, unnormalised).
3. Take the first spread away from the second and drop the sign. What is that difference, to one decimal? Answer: 5.4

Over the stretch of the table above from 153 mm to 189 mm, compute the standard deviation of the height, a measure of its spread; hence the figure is 2.2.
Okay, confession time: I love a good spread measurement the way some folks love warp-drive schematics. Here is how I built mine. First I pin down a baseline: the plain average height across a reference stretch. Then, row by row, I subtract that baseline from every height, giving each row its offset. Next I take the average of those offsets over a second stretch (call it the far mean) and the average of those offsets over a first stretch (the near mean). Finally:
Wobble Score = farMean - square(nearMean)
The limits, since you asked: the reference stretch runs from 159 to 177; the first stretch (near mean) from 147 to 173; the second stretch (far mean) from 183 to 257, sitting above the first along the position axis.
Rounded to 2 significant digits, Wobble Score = -4.2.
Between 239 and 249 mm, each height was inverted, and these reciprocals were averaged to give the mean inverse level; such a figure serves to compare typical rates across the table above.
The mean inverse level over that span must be 0.0222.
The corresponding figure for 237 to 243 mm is 0.0217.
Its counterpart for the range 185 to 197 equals 0.0219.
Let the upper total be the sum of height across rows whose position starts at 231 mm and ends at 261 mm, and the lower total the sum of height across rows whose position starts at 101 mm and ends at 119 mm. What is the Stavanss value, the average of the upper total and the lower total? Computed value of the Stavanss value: 519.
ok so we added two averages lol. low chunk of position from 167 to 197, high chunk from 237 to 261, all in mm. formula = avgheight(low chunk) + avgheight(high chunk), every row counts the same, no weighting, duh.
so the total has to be 88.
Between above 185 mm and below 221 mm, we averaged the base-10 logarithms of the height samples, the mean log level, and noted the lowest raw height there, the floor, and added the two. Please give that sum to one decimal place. 40.4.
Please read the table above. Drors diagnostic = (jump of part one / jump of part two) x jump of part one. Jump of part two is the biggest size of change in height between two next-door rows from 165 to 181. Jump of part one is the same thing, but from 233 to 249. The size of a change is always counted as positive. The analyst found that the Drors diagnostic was 5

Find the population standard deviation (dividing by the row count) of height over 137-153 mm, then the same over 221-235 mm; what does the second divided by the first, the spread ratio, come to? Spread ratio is 1.5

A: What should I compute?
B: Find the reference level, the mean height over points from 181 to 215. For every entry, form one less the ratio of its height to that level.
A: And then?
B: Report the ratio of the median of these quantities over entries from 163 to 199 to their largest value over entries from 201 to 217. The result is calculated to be -0.59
